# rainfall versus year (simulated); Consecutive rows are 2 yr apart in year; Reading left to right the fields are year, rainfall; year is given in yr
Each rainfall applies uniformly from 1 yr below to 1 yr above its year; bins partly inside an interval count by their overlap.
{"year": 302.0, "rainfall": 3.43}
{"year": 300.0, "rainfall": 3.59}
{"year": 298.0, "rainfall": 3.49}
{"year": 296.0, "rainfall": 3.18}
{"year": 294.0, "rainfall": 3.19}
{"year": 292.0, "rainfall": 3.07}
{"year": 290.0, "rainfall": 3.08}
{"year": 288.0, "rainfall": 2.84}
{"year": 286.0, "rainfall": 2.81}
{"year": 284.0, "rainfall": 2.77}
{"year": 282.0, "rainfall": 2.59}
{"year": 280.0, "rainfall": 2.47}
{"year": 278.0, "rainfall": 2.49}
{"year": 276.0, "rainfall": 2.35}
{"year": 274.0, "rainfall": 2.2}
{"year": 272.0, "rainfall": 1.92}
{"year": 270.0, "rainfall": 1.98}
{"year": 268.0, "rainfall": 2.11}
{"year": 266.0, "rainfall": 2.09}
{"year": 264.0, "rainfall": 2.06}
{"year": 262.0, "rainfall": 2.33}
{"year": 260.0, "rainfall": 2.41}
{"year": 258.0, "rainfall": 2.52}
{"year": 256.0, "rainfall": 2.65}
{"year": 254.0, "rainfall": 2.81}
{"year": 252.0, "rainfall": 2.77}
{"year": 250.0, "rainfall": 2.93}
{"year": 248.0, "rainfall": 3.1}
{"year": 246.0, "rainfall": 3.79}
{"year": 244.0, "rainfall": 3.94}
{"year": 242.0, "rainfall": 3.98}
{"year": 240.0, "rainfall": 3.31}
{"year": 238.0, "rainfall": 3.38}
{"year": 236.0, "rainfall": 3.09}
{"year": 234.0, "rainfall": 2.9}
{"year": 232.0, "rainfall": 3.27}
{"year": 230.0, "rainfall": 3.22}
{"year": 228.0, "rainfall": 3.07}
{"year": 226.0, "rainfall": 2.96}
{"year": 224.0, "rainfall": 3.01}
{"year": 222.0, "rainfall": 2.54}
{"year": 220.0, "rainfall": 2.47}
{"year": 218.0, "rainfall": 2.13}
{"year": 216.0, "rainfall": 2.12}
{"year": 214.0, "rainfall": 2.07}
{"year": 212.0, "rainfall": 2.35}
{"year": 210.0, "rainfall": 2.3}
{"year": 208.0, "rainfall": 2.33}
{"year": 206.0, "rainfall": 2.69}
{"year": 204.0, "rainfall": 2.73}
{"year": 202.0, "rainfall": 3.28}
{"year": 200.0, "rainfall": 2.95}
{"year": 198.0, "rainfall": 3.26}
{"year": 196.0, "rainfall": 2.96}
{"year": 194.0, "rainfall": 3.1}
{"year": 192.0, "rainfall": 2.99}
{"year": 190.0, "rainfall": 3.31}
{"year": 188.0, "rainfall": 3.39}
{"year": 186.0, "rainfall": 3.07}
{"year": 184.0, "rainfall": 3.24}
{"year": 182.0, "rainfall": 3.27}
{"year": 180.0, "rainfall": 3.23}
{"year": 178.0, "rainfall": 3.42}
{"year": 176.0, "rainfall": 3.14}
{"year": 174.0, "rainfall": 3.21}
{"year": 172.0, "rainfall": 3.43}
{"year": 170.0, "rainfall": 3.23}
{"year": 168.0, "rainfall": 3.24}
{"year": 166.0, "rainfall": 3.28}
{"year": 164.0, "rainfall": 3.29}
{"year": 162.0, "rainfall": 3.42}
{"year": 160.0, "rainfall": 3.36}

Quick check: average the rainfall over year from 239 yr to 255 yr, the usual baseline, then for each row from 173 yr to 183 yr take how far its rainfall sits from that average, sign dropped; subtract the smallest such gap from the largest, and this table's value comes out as 0.1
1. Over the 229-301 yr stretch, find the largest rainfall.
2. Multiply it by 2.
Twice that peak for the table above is 7.96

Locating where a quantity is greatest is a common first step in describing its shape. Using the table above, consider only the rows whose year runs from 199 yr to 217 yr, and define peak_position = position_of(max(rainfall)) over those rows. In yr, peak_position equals 202.0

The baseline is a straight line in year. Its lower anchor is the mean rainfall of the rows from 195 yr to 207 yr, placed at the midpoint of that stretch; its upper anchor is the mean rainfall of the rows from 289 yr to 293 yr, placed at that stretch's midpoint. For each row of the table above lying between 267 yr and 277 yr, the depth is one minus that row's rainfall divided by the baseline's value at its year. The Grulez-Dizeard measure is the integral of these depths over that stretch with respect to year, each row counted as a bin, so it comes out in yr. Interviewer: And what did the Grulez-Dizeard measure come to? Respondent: 3 yr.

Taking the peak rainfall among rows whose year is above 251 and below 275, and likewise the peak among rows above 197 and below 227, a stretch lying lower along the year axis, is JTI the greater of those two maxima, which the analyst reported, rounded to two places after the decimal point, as 3.28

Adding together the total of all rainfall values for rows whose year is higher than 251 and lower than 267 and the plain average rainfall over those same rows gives 22.1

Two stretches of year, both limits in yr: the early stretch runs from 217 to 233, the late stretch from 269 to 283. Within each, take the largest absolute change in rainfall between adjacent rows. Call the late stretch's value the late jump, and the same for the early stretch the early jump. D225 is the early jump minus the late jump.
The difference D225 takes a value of 0.2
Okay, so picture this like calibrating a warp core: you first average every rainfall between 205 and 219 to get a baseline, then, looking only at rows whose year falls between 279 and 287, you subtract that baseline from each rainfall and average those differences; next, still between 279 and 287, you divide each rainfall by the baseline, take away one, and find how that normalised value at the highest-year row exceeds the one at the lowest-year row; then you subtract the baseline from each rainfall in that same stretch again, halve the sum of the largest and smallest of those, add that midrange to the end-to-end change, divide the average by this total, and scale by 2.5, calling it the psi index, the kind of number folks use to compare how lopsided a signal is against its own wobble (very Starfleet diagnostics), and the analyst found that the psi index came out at 1.9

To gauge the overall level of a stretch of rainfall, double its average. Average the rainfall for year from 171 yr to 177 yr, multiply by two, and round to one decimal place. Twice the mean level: 6.5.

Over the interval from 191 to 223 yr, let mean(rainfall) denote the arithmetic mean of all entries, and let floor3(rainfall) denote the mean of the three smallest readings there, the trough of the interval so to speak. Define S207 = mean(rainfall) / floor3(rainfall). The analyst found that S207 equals 1.25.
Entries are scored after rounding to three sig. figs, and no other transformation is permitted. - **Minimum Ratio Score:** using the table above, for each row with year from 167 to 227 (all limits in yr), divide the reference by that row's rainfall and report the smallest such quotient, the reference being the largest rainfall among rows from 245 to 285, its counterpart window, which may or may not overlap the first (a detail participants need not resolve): 1.10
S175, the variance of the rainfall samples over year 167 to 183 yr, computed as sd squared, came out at 0.01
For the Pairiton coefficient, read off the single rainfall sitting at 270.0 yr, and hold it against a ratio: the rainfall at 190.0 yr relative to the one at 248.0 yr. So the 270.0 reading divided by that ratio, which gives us 1.9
